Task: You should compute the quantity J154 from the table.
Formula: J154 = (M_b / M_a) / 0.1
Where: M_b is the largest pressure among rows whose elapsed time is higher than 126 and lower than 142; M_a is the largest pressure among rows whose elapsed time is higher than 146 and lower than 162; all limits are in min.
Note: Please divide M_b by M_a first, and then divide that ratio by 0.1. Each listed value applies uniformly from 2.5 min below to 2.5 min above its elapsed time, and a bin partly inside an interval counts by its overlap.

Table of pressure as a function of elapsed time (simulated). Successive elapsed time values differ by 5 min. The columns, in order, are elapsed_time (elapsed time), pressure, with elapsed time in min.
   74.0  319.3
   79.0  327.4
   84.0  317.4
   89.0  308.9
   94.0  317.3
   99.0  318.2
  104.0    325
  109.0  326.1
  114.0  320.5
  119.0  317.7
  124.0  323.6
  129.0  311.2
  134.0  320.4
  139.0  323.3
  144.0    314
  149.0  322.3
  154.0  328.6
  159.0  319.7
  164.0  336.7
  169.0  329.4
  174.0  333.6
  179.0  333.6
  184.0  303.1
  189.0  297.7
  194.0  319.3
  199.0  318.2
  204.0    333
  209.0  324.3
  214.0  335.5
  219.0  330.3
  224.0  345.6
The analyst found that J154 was 9.8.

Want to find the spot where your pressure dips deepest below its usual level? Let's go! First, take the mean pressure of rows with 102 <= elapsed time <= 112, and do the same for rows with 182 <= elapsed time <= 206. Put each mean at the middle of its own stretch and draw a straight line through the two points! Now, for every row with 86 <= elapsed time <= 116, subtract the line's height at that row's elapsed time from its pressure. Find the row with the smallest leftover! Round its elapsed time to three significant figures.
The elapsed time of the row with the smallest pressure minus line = 89.0 min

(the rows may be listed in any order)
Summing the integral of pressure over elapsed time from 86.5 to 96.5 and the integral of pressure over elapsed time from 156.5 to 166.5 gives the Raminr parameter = 6413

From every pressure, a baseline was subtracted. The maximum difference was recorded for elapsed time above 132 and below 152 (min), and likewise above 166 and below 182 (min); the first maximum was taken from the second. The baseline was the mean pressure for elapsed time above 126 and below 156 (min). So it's 10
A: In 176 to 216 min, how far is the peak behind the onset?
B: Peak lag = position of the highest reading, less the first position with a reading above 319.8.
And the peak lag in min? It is 35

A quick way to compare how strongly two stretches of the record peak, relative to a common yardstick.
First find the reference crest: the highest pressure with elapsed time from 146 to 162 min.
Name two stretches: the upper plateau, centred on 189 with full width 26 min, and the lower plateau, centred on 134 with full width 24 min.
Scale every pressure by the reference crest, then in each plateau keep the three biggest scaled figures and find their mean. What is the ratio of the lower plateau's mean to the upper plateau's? 0.996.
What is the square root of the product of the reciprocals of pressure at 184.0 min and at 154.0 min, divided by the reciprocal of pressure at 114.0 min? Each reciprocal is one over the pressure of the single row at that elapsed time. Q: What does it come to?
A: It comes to 1.02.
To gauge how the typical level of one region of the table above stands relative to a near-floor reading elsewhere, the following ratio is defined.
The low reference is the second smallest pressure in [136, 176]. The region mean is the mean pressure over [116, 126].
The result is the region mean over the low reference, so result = 1.00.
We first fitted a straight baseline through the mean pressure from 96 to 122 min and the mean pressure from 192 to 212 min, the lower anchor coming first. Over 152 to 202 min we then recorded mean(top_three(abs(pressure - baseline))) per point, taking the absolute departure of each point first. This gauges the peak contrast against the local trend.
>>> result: 20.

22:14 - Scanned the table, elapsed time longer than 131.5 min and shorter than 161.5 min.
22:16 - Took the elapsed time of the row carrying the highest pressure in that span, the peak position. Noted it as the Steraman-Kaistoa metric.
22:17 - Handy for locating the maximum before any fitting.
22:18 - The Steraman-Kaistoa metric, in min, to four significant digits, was 154.0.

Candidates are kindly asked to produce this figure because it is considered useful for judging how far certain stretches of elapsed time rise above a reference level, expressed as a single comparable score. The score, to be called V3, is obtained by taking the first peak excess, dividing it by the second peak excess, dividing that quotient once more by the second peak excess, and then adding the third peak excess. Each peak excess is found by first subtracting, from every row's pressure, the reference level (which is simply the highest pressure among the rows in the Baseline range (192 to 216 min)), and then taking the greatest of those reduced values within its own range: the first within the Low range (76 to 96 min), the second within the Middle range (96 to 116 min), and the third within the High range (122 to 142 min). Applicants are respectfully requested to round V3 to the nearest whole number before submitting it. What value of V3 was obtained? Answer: -12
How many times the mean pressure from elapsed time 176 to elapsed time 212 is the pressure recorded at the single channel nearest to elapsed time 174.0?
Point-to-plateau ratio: 1.05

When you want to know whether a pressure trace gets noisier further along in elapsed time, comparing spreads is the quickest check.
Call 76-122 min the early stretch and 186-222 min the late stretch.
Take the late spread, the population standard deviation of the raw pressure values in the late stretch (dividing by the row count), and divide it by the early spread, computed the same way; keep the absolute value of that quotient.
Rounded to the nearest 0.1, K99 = 2.2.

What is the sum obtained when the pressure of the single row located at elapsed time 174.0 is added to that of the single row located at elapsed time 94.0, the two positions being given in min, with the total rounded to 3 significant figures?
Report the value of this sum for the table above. 651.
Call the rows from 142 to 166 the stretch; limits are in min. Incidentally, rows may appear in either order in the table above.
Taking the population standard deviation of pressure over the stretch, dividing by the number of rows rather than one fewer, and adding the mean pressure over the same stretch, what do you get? 332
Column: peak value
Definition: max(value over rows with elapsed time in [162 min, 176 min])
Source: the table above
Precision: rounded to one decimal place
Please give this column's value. 336.7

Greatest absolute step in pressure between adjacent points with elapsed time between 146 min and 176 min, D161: 17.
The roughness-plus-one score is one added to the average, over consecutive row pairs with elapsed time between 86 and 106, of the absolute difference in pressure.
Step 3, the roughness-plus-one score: 6.4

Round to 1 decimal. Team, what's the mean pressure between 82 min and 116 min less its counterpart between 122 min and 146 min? 0.6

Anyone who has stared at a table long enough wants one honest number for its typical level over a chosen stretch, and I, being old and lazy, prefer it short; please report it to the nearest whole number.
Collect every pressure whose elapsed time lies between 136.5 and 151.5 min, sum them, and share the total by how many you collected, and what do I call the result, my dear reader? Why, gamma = 320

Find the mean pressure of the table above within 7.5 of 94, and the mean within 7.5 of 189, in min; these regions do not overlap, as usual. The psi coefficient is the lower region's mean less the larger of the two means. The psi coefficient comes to 0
